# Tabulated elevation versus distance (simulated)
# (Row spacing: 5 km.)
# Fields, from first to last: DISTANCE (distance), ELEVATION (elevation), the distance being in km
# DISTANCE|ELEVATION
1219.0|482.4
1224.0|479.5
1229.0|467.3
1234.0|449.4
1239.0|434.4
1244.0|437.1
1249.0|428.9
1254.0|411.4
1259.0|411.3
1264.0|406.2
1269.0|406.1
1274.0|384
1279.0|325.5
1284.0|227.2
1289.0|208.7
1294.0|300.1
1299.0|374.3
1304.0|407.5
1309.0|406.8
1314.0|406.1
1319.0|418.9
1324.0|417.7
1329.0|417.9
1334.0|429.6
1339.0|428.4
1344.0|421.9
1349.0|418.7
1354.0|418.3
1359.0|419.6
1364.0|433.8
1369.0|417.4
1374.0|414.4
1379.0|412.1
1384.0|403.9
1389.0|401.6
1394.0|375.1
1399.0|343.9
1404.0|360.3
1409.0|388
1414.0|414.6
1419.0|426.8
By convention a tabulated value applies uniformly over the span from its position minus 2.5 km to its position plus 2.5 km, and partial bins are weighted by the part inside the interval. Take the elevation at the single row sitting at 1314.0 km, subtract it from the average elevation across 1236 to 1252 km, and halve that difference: 14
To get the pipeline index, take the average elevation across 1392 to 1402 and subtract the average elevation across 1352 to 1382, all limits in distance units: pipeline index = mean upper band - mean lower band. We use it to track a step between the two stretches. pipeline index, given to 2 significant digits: -60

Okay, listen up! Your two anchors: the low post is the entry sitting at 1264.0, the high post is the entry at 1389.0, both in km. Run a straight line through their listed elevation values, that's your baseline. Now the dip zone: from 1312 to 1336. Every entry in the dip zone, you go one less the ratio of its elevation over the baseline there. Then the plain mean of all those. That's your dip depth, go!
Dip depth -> -0.035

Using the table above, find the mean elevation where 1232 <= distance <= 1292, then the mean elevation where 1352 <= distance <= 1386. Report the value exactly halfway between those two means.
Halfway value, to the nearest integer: 397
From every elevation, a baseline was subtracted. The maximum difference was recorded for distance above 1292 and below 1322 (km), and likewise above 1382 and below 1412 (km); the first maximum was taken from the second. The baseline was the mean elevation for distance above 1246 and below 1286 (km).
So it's -15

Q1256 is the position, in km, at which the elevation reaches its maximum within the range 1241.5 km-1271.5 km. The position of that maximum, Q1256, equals 1244.0 km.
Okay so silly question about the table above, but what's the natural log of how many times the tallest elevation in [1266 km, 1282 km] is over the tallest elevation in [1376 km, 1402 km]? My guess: -0.015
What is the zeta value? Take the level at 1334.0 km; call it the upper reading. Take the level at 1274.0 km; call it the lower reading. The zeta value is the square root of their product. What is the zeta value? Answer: 406.2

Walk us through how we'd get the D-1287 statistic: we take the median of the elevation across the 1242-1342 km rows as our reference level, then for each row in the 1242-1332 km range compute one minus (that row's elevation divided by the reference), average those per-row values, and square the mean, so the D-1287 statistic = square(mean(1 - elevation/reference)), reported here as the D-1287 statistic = 0.0053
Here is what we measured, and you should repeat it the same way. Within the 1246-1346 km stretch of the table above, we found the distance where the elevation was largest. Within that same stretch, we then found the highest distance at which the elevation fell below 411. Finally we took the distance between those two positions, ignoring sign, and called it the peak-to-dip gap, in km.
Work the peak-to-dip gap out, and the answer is 20 km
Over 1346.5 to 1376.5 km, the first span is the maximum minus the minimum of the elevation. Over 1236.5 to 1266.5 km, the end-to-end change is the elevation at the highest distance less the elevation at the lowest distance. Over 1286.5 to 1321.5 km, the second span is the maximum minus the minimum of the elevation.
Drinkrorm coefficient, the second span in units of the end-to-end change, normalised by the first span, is -0.38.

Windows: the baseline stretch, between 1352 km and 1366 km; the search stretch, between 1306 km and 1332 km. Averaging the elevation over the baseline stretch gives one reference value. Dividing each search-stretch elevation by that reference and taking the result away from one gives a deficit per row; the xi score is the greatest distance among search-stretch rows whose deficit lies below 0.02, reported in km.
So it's 1329.0 km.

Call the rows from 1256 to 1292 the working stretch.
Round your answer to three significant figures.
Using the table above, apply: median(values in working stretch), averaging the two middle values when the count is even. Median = 384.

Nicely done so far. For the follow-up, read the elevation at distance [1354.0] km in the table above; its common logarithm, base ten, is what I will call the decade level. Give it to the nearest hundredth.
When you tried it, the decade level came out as 2.62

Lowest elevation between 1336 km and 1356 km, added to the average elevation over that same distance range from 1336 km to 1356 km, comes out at 840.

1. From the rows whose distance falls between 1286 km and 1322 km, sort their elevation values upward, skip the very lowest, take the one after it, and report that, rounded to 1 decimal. 300.1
